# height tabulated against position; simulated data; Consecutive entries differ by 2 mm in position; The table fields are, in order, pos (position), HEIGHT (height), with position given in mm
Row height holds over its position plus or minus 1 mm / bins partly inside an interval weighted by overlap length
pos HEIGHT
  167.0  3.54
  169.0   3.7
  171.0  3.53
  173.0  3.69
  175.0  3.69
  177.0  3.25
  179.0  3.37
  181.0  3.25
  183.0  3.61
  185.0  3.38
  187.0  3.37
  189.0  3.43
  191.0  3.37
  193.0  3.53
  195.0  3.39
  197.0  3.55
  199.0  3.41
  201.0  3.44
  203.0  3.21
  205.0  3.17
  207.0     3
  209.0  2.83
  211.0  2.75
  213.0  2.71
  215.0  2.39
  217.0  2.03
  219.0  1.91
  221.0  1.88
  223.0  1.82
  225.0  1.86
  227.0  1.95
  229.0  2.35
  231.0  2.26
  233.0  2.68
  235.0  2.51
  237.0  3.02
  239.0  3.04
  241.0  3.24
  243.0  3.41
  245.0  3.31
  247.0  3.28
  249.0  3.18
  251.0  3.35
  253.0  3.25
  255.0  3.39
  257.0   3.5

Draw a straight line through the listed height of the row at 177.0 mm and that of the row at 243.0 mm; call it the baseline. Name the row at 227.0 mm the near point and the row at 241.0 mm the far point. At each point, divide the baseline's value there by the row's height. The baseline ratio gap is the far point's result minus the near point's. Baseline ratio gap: -0.7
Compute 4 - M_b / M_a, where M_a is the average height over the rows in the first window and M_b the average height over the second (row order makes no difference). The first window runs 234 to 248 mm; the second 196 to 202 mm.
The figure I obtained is 2.9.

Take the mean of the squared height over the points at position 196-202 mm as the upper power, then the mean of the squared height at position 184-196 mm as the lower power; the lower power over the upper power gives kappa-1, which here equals 0.97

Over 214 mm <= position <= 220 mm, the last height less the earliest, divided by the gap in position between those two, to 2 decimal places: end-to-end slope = -0.12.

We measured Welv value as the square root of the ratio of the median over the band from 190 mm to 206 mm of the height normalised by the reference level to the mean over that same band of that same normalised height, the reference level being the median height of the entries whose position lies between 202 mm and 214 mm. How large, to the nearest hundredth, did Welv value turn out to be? 1.00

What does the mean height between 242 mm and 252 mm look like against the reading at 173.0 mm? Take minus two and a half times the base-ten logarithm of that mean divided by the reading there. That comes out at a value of 0.1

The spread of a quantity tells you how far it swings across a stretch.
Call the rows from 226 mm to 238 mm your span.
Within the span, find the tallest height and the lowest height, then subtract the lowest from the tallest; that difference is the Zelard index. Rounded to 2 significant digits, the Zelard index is 1.1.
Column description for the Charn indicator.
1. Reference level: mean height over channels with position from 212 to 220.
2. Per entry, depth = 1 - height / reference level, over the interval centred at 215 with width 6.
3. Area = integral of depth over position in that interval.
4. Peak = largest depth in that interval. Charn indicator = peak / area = -0.33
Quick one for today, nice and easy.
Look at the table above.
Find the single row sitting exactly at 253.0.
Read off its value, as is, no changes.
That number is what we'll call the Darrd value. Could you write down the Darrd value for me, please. 3.25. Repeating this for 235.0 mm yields 2.51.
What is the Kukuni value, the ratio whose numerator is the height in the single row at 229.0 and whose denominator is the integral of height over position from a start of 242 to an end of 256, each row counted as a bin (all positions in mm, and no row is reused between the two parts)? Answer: 0.05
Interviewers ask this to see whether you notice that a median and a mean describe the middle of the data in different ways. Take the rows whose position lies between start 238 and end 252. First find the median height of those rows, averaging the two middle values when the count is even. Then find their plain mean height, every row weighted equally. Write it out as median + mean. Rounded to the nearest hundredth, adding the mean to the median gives 6.54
